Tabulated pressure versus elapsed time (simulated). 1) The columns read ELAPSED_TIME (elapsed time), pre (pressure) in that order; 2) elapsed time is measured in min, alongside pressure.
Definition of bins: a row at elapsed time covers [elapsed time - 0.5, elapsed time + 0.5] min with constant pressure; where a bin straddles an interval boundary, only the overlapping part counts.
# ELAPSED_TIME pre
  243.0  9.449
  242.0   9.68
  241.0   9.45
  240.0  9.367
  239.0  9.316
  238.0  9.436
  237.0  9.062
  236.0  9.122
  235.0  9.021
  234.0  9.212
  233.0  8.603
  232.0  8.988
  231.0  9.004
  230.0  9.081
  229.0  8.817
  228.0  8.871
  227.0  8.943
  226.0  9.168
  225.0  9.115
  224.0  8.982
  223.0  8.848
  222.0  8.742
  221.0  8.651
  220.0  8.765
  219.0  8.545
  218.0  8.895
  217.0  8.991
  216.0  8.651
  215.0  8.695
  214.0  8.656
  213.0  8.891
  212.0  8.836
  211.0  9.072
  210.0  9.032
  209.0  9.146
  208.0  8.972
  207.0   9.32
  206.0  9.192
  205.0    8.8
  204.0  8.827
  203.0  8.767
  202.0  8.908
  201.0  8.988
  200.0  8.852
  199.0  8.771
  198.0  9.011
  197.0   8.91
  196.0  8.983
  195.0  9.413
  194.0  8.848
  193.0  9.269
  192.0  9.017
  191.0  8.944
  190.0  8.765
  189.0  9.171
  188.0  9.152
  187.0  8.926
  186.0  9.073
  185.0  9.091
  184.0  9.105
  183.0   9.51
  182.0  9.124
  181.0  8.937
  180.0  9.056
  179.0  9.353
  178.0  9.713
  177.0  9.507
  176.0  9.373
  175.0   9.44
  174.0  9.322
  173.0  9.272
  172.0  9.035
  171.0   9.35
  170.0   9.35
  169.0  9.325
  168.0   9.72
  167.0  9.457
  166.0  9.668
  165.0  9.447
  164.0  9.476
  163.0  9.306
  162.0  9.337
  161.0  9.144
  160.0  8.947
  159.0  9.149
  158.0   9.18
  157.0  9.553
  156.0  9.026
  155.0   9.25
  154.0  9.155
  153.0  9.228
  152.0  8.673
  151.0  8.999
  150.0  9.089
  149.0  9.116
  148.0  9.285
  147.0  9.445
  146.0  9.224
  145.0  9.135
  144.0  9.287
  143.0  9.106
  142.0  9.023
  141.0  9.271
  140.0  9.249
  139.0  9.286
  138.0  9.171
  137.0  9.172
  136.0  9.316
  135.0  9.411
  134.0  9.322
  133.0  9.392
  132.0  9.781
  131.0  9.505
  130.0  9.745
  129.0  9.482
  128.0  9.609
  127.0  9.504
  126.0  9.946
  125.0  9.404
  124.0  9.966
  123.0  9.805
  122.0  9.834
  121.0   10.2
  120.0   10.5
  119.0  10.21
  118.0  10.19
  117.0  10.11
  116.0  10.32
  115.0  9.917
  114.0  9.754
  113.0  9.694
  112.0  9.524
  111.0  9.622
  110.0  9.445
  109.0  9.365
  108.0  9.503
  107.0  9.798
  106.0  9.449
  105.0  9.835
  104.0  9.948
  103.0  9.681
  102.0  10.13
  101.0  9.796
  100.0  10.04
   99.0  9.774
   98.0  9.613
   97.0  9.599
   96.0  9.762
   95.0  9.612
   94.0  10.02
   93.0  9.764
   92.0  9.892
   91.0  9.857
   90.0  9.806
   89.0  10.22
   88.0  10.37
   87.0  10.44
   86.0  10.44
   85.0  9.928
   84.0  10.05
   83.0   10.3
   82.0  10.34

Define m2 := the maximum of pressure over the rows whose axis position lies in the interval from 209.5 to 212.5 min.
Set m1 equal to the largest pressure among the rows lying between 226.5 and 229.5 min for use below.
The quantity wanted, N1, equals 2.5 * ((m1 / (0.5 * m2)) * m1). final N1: 44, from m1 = 8.943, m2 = 9.072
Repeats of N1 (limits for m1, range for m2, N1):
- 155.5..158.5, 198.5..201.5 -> 51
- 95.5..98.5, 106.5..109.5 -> 49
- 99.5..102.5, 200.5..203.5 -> 57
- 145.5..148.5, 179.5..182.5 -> 49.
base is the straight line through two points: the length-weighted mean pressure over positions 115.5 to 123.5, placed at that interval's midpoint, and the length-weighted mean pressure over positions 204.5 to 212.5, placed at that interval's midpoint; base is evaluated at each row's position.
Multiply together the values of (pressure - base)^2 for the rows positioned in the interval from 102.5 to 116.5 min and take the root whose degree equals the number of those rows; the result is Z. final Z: 0.279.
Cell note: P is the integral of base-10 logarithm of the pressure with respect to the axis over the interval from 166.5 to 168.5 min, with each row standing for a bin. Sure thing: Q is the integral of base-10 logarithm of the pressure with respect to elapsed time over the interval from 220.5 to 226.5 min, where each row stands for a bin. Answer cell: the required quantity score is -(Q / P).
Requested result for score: -2.9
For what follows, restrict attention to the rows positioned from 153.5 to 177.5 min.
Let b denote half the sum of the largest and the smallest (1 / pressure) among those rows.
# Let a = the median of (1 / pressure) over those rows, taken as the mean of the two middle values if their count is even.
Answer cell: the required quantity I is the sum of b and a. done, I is 0.214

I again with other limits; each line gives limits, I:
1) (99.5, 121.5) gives 0.203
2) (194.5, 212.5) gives 0.222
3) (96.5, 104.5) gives 0.204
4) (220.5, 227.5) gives 0.224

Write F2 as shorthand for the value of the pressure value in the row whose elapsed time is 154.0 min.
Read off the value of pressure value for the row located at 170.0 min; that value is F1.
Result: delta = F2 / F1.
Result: 0.98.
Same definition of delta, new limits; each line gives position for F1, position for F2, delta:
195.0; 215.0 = 0.92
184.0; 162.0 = 1.03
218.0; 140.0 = 1.04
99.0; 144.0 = 0.95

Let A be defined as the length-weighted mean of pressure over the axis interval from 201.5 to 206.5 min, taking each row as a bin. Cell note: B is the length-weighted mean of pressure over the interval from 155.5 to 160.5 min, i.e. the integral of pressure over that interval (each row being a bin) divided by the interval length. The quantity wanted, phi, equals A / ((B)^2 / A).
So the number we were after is 0.94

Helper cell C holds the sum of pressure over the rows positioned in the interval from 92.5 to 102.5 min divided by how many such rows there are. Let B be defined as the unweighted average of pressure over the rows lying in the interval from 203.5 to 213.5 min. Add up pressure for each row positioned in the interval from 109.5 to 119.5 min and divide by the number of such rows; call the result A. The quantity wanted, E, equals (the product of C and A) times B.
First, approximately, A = 9.88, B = 9.0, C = 9.8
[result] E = 873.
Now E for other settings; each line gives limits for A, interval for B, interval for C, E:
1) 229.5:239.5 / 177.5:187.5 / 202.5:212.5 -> 751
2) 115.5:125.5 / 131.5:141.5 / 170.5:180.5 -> 877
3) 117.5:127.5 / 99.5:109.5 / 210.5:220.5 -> 855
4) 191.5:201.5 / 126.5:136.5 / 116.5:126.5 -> 858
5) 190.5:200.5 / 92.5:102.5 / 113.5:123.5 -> 891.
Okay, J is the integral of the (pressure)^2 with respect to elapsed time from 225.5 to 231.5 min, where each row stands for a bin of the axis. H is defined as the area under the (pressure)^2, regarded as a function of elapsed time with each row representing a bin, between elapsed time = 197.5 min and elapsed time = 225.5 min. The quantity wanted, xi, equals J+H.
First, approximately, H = 2214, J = 484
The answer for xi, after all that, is 2698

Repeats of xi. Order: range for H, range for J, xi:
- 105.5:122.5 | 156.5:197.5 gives 5152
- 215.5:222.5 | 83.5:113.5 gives 3439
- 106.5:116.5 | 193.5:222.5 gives 3239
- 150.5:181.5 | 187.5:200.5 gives 3728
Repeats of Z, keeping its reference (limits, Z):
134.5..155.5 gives 0.396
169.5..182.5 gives 0.024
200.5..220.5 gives 0.017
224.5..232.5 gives 0.023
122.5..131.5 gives 0.112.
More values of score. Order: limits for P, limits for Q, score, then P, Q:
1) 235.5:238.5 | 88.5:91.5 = -1.0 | 2.9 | 3.0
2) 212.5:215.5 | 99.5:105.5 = -2.1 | 2.8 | 6.0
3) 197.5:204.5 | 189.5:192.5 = -0.4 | 6.6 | 2.8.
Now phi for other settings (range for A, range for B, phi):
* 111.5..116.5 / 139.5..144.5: 1.15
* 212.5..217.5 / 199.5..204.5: 0.98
